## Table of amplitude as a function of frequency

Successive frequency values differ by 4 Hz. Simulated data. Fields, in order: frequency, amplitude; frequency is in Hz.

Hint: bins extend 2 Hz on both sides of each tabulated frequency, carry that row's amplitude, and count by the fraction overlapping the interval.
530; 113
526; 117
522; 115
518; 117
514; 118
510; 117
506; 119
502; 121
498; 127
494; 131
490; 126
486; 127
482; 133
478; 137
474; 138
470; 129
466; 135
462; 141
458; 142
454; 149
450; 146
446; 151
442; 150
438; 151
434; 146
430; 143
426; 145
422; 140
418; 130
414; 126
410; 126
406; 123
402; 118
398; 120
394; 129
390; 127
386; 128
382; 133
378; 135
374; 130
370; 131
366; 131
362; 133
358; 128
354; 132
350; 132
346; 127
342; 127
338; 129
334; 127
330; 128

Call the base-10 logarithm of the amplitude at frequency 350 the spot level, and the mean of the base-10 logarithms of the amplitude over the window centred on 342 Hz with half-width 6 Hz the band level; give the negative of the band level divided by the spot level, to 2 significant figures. -0.99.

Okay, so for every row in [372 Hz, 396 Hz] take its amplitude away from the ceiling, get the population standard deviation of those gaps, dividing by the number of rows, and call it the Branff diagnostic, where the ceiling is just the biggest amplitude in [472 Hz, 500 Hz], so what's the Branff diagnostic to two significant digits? 2.8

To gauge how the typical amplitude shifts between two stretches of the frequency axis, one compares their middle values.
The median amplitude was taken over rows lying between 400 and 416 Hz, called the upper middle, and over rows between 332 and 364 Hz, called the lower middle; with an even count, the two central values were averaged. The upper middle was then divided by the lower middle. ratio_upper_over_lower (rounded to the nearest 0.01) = 0.97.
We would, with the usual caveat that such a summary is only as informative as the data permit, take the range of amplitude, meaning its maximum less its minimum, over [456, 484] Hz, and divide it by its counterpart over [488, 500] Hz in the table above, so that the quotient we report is 2.6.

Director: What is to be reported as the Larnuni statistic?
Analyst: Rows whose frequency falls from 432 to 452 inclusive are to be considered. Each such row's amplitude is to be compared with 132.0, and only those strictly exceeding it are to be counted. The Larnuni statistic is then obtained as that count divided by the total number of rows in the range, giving 1.0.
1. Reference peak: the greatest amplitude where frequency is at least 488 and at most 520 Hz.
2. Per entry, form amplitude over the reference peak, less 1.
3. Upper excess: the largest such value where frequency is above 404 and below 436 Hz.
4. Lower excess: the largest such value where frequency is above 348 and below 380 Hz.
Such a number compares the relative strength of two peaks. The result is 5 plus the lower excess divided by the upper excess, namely 5.27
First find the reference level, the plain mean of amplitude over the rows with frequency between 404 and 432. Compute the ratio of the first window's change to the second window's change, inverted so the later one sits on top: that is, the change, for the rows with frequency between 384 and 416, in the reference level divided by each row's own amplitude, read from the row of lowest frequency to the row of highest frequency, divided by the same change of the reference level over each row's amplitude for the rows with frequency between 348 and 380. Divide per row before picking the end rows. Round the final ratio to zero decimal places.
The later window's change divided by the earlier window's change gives -1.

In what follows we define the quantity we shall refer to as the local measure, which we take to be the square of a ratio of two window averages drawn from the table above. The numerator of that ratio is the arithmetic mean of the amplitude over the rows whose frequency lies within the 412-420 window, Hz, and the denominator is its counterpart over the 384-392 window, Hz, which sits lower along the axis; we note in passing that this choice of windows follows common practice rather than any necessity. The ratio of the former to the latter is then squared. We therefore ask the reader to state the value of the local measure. 1.0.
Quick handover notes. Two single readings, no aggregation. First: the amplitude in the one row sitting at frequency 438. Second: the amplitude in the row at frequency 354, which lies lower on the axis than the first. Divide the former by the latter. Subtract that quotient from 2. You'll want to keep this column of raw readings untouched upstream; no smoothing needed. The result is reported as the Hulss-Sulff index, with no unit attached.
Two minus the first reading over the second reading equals 0.86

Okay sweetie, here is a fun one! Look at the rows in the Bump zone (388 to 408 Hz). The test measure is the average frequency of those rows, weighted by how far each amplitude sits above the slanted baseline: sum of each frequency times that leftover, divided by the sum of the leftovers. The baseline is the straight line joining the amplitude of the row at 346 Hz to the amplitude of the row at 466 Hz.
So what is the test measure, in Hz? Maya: 400.5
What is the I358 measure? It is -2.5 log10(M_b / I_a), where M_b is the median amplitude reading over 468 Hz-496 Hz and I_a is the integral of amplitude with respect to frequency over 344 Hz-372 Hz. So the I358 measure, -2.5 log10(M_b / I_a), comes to 3.6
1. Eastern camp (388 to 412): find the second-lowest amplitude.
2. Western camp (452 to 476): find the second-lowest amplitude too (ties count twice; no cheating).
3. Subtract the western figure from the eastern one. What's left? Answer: -15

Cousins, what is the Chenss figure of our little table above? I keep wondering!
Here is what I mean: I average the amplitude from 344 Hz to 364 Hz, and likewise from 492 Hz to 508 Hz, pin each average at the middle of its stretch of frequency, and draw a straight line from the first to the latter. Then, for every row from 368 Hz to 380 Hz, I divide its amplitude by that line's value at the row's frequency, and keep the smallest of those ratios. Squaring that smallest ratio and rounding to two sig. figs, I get 1.0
